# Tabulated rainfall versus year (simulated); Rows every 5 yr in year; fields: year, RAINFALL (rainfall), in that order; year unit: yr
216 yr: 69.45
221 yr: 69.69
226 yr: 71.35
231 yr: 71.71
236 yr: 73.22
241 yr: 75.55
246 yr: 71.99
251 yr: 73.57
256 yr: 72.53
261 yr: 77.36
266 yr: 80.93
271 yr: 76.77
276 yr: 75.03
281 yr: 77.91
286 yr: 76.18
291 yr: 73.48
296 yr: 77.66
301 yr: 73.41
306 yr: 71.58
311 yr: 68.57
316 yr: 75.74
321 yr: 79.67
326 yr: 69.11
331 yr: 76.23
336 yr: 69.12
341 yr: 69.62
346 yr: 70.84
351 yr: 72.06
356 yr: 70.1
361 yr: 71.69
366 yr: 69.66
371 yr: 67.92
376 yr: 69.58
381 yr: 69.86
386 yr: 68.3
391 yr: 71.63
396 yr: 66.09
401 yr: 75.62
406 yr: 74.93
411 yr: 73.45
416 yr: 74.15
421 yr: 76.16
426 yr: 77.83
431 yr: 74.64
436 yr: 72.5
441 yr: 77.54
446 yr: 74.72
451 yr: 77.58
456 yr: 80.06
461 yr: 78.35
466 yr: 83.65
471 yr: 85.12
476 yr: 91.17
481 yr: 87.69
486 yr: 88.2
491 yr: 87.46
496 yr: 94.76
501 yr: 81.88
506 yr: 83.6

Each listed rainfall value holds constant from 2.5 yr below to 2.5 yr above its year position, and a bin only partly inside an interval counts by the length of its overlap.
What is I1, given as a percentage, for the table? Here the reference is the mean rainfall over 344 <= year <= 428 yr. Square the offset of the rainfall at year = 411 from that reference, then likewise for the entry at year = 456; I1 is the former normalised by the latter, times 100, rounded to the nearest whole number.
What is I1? 4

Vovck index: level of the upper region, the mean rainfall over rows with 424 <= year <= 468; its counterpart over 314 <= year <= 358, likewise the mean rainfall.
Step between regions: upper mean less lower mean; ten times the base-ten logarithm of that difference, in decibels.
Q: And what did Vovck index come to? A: 6.9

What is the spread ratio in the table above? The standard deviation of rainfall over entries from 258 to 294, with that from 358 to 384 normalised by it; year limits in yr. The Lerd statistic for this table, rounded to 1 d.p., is 0.6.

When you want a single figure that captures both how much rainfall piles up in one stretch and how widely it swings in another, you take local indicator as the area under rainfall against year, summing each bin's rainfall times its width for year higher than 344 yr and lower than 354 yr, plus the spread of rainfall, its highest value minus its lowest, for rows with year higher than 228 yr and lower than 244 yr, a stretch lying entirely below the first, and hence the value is 718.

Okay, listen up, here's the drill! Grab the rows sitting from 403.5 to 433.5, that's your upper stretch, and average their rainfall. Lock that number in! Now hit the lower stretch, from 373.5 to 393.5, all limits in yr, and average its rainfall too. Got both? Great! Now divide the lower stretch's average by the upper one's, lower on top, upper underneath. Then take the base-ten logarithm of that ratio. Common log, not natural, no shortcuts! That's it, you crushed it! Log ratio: -0.03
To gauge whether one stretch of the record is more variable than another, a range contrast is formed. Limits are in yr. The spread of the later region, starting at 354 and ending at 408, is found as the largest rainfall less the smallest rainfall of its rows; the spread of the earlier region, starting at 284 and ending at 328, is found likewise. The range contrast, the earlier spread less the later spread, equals 2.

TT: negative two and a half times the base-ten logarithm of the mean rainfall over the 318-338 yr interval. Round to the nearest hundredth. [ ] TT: -4.67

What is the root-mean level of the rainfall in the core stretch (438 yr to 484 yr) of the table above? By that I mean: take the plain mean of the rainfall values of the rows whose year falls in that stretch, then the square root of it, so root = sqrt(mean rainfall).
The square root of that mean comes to 9.04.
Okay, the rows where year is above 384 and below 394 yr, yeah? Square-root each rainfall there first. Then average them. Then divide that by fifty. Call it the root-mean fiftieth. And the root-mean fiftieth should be 0.167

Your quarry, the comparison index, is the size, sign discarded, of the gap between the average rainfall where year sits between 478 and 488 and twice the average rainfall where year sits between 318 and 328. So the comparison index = 61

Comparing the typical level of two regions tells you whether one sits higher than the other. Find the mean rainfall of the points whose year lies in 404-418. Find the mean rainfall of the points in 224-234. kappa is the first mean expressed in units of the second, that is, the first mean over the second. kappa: 1.04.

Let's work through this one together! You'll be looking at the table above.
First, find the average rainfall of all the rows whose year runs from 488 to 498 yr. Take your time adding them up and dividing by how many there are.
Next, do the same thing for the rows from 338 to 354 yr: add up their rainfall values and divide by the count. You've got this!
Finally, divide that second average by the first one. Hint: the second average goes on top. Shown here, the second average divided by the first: 0.78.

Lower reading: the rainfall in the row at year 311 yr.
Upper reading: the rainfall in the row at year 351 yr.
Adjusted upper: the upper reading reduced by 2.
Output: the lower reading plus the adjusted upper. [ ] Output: 139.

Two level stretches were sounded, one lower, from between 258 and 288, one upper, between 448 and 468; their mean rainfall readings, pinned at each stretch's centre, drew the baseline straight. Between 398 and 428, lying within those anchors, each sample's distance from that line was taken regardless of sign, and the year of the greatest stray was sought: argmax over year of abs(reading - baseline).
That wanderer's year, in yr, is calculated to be 411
